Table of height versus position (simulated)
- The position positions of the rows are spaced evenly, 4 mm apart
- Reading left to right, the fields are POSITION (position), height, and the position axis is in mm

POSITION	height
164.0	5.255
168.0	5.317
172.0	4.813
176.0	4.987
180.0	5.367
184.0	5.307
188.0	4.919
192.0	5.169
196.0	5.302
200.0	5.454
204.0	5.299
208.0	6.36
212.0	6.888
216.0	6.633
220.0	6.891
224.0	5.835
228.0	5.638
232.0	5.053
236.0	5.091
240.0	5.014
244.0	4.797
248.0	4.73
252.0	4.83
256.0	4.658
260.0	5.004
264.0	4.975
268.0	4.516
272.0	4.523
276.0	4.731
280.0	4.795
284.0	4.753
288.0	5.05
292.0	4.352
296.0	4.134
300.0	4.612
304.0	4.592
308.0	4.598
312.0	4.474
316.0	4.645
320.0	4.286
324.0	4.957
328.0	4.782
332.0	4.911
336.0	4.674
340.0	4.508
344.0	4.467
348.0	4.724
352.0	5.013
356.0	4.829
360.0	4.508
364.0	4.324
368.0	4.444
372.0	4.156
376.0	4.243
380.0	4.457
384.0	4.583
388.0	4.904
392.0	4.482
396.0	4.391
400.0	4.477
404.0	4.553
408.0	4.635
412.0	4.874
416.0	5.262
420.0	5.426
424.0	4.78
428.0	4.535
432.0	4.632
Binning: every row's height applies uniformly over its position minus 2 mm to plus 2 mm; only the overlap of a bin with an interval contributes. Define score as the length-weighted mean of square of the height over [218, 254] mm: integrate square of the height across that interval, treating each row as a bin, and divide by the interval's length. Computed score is 29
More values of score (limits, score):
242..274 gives 23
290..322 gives 20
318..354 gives 22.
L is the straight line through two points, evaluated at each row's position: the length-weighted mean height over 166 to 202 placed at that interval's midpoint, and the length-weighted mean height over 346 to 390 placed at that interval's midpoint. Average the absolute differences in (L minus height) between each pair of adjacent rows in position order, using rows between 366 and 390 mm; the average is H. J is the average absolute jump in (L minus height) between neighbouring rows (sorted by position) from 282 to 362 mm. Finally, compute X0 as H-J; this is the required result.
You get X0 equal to -0.04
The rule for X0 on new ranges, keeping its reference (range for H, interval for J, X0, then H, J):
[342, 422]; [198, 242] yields -0.21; 0.21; 0.418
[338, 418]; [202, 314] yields -0.08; 0.20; 0.280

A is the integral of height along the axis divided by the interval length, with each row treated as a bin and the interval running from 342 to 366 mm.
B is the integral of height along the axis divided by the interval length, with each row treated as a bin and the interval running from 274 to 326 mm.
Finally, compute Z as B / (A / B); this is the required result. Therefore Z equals 4.6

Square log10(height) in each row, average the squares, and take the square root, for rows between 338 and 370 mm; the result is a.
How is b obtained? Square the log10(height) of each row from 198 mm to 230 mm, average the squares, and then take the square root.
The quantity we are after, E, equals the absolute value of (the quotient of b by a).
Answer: 1.19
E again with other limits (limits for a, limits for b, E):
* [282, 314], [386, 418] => 1.02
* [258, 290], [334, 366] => 0.98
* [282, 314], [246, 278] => 1.02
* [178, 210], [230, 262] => 0.94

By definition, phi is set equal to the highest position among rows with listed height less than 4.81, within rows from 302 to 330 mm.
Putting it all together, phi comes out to 328.0 mm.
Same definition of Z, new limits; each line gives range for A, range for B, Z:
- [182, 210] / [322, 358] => 4.2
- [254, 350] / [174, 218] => 6.8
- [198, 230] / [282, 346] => 3.5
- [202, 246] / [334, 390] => 3.6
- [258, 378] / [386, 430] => 4.9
